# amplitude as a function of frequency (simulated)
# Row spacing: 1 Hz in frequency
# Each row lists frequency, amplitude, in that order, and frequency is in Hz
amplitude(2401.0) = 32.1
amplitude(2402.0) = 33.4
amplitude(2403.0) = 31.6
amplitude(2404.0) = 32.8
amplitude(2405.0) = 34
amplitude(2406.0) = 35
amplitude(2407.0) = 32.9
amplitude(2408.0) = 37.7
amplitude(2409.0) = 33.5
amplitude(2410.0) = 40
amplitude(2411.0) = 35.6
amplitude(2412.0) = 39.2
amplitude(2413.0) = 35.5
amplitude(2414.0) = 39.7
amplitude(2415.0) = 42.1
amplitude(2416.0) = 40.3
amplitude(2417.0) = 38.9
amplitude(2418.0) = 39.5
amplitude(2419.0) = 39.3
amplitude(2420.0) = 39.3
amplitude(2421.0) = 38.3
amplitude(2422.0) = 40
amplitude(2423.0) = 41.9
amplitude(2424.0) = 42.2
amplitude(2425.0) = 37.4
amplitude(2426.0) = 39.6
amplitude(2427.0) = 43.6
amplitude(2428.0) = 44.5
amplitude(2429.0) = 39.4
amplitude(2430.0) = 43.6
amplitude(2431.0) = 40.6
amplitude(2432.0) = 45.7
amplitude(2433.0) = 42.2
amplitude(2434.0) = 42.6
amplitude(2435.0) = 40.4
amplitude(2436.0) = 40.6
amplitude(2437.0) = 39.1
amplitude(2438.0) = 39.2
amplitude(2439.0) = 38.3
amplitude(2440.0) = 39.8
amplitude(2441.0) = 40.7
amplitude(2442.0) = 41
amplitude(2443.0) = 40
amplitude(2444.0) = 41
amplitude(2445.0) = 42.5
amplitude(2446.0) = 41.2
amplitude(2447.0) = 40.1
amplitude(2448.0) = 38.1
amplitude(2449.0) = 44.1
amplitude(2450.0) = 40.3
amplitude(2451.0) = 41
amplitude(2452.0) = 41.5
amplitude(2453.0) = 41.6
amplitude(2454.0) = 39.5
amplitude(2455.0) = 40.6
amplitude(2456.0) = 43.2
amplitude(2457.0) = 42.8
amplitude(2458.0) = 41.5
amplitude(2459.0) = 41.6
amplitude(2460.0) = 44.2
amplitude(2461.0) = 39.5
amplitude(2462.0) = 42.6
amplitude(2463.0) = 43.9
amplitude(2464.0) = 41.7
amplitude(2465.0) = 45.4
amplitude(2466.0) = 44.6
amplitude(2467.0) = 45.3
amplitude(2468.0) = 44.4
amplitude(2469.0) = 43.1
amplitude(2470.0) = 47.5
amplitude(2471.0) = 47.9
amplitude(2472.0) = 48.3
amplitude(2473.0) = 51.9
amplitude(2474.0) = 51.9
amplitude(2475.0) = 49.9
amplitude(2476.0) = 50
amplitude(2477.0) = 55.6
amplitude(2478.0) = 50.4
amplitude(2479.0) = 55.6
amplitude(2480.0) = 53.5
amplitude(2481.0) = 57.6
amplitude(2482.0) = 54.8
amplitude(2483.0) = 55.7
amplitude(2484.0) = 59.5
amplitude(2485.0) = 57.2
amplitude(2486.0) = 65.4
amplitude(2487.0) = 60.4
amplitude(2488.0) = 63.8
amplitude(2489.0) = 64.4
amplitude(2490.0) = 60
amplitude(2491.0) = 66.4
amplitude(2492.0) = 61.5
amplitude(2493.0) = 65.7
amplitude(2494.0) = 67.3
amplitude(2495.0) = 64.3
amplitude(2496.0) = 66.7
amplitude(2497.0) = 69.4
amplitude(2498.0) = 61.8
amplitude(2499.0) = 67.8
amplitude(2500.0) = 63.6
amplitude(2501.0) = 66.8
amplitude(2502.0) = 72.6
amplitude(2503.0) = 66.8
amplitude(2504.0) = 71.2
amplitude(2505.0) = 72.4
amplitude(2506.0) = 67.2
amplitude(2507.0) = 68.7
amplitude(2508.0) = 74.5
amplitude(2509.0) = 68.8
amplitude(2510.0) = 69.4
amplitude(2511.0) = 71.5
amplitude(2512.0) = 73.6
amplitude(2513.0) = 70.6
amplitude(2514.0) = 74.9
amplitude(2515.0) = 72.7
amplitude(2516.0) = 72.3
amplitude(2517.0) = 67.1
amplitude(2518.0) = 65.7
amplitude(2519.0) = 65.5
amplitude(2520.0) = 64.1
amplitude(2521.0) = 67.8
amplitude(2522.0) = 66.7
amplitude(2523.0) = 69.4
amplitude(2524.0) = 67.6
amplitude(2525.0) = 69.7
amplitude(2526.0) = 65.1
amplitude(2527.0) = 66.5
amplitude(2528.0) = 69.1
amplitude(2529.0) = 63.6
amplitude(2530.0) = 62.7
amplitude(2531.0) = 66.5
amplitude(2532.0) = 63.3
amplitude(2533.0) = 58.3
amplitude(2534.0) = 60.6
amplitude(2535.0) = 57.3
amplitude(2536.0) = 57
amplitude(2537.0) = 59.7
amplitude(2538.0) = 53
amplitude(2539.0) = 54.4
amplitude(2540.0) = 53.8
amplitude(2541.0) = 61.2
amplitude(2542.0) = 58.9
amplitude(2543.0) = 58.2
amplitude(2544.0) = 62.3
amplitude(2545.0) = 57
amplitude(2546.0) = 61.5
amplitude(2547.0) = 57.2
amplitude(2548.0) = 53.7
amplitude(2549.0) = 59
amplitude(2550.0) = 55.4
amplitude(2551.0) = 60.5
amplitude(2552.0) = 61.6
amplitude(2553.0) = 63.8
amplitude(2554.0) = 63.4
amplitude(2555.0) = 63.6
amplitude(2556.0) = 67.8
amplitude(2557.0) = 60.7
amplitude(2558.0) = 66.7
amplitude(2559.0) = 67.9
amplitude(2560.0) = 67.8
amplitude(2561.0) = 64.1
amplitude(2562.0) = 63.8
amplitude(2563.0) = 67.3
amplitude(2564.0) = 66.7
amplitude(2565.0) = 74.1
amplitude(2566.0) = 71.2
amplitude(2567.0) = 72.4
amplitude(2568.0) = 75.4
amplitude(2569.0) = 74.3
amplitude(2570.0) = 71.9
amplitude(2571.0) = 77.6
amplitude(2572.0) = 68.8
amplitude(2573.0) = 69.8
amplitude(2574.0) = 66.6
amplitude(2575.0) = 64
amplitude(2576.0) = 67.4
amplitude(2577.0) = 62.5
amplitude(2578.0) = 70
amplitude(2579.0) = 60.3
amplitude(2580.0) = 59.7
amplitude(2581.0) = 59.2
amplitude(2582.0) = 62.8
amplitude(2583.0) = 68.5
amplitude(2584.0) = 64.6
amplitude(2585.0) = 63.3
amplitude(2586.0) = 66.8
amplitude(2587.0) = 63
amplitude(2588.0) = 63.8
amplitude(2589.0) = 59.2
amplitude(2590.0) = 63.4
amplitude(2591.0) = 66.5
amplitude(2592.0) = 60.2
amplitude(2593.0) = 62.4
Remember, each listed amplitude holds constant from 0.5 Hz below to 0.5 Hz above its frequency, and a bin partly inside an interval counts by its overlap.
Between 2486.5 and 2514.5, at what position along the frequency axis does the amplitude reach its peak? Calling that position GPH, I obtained 2514.0 Hz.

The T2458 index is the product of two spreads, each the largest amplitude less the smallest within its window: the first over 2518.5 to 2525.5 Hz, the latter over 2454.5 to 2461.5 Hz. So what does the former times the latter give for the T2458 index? 26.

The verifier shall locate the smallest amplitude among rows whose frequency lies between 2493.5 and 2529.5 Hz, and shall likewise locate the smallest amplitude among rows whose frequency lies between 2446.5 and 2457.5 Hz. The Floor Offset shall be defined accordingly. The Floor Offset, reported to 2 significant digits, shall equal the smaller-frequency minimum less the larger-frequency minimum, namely -24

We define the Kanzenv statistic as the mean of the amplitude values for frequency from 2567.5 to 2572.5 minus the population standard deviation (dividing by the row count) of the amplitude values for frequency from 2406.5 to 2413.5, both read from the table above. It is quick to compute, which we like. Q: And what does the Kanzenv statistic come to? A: 71.1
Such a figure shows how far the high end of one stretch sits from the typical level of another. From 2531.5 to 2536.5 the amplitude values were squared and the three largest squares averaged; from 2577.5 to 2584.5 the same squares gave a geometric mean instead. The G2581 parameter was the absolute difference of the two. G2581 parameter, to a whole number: 335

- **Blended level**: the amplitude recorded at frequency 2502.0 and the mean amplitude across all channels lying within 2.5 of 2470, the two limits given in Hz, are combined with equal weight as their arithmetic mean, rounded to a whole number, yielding 59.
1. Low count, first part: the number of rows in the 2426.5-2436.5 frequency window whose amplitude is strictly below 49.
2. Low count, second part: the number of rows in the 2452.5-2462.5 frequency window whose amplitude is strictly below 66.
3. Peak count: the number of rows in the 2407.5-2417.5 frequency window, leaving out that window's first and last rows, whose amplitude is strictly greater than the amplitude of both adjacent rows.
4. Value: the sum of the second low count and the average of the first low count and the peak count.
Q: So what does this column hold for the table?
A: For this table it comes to 16.5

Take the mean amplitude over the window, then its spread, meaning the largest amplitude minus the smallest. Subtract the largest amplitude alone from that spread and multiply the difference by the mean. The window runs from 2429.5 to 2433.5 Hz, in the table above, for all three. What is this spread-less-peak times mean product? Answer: -1747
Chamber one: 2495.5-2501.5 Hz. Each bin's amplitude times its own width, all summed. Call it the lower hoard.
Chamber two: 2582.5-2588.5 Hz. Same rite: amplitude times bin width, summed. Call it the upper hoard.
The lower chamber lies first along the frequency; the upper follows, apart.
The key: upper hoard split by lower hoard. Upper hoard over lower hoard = 0.98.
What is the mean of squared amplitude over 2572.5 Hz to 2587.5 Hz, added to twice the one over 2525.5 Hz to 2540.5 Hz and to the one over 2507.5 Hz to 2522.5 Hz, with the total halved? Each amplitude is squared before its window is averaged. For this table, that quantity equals 8235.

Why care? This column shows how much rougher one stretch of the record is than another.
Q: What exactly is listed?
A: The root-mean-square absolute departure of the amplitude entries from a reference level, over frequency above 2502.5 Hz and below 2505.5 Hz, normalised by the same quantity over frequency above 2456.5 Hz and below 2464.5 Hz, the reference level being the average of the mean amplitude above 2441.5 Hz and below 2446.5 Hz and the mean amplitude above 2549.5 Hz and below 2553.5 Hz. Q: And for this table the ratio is 2.3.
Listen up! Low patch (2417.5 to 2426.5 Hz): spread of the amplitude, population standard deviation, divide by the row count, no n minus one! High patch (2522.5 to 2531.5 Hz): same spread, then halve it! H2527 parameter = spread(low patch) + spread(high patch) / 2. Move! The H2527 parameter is 2.6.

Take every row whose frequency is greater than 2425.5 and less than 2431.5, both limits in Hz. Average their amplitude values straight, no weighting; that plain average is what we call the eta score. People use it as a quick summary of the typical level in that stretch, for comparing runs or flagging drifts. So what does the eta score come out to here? 42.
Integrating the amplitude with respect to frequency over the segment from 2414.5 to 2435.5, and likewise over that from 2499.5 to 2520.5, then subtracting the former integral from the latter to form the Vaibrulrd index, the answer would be 599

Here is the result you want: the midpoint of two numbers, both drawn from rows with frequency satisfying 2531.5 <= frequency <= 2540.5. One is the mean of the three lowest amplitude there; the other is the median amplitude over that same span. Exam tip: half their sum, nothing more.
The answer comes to 56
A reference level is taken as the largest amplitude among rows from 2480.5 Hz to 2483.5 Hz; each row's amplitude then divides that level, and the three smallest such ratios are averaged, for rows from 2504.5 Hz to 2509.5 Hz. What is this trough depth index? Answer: 0.8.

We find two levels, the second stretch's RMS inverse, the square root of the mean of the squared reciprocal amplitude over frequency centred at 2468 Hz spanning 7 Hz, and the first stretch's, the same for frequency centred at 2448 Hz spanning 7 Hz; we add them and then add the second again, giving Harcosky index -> 0.069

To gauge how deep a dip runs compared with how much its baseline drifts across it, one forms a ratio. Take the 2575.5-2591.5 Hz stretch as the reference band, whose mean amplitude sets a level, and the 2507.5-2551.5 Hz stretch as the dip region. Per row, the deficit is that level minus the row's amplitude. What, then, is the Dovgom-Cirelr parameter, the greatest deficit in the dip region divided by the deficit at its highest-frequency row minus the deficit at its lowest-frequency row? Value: 1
